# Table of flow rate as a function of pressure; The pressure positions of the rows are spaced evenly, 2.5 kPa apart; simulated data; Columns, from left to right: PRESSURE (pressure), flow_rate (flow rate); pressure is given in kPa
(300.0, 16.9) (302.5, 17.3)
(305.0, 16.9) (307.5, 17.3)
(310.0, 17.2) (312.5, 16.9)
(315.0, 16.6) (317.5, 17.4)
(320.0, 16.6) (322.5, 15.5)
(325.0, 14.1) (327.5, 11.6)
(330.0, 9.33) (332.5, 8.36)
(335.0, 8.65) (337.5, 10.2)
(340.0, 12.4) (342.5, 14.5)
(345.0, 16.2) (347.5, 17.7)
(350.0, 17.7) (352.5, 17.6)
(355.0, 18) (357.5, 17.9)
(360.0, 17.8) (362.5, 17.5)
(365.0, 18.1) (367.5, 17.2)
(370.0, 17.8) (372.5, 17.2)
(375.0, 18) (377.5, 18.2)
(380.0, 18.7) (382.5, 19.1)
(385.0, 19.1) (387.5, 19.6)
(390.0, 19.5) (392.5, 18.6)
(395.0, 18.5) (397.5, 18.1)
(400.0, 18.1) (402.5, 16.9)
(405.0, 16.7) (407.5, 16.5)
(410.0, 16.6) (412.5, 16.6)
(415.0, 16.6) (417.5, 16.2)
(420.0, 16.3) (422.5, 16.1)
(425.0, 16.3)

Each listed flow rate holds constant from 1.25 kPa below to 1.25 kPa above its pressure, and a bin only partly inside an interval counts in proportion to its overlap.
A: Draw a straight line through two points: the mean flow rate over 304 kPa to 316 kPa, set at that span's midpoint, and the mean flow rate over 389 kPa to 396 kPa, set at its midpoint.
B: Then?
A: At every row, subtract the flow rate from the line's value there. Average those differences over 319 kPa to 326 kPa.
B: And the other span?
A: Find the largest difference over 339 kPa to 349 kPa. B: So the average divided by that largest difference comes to 0.4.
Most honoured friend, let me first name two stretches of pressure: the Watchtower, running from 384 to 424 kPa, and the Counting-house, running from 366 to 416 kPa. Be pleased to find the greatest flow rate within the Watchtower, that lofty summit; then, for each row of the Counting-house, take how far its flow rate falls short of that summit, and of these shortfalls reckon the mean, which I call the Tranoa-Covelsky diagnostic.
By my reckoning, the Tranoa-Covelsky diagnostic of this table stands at 1.7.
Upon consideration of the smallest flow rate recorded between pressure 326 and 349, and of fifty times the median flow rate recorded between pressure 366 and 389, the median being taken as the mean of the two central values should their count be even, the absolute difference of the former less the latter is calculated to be 902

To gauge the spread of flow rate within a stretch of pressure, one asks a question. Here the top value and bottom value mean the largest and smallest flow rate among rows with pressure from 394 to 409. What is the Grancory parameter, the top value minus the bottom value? 2.0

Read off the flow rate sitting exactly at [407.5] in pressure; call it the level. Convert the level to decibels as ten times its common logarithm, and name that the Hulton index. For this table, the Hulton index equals 12.2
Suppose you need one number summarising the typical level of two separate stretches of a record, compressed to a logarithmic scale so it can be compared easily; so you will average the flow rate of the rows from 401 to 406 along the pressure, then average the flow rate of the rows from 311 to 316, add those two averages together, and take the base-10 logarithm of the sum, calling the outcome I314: 1.53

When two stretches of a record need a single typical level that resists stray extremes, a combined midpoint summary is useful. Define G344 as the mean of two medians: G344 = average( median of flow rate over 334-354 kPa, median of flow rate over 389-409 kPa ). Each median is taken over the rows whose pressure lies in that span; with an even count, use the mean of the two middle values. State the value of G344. 16.7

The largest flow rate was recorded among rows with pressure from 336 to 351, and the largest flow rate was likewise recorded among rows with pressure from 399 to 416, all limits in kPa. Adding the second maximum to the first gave 35.8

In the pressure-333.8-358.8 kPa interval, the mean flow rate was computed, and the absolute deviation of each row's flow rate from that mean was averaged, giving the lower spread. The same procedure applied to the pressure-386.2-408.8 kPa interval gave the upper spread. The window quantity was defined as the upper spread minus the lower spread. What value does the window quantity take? -2.01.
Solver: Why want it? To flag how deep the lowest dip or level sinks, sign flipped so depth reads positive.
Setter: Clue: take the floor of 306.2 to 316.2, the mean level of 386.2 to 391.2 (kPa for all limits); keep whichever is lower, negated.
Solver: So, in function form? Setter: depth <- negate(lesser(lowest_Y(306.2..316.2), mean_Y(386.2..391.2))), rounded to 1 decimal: -16.6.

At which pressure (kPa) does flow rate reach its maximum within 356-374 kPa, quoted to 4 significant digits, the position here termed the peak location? 365.0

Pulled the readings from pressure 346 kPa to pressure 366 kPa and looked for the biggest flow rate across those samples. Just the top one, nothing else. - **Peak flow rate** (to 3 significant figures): 18.1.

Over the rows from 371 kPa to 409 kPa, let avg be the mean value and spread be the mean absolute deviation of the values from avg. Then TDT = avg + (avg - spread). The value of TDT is 35.6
